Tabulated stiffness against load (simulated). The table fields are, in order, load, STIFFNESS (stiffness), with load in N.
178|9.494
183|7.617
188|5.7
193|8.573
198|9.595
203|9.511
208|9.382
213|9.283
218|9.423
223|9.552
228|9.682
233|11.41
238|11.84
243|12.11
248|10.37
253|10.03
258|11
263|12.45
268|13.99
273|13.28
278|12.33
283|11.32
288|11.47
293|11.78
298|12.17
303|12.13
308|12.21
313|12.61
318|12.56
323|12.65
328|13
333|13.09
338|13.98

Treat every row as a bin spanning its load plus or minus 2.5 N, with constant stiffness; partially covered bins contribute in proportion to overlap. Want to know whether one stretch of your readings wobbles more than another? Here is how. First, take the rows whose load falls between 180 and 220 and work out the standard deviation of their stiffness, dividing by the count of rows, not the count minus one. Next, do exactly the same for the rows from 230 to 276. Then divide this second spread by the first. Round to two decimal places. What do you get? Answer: 0.96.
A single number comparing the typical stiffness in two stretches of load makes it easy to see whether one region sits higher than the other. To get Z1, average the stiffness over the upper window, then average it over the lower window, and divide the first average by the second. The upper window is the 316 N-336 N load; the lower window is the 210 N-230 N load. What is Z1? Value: 1.4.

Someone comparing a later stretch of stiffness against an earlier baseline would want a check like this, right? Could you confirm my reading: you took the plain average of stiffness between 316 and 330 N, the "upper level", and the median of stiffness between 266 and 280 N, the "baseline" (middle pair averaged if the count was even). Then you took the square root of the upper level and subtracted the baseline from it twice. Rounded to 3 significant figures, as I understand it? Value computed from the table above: -23.0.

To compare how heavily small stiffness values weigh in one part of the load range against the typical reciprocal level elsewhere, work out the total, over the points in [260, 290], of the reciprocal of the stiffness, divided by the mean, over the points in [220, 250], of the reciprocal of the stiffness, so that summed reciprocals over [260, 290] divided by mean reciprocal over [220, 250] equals 5.2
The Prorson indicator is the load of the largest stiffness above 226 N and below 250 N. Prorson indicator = 243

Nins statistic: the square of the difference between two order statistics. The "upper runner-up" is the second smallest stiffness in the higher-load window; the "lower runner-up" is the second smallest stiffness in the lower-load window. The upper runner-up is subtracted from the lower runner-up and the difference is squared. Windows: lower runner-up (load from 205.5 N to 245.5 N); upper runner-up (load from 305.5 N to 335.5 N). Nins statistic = 10.1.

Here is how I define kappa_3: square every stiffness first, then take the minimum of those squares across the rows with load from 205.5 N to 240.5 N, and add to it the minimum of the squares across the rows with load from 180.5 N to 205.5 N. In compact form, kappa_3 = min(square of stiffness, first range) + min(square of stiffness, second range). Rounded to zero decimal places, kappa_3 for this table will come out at 119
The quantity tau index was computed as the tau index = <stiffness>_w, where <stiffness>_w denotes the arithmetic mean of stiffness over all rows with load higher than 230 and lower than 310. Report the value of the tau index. 11.9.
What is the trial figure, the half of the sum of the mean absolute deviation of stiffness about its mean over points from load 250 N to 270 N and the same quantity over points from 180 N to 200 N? 1.3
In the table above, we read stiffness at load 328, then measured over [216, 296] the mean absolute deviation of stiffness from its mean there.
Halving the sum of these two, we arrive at 7.02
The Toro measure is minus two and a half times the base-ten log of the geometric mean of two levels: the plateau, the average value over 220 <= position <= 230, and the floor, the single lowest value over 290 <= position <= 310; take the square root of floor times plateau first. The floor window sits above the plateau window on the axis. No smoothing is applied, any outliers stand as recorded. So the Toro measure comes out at -2.57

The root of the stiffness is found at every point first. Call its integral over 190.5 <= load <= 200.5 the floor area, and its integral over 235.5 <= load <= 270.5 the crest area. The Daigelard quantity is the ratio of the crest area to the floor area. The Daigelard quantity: 4.0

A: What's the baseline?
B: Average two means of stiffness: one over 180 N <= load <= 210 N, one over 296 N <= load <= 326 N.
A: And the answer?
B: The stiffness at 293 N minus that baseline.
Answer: 1.4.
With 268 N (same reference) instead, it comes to 3.6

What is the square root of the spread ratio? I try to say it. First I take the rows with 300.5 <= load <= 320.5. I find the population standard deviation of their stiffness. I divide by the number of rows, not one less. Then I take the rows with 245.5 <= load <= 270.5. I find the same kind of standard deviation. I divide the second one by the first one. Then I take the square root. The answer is 2.6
